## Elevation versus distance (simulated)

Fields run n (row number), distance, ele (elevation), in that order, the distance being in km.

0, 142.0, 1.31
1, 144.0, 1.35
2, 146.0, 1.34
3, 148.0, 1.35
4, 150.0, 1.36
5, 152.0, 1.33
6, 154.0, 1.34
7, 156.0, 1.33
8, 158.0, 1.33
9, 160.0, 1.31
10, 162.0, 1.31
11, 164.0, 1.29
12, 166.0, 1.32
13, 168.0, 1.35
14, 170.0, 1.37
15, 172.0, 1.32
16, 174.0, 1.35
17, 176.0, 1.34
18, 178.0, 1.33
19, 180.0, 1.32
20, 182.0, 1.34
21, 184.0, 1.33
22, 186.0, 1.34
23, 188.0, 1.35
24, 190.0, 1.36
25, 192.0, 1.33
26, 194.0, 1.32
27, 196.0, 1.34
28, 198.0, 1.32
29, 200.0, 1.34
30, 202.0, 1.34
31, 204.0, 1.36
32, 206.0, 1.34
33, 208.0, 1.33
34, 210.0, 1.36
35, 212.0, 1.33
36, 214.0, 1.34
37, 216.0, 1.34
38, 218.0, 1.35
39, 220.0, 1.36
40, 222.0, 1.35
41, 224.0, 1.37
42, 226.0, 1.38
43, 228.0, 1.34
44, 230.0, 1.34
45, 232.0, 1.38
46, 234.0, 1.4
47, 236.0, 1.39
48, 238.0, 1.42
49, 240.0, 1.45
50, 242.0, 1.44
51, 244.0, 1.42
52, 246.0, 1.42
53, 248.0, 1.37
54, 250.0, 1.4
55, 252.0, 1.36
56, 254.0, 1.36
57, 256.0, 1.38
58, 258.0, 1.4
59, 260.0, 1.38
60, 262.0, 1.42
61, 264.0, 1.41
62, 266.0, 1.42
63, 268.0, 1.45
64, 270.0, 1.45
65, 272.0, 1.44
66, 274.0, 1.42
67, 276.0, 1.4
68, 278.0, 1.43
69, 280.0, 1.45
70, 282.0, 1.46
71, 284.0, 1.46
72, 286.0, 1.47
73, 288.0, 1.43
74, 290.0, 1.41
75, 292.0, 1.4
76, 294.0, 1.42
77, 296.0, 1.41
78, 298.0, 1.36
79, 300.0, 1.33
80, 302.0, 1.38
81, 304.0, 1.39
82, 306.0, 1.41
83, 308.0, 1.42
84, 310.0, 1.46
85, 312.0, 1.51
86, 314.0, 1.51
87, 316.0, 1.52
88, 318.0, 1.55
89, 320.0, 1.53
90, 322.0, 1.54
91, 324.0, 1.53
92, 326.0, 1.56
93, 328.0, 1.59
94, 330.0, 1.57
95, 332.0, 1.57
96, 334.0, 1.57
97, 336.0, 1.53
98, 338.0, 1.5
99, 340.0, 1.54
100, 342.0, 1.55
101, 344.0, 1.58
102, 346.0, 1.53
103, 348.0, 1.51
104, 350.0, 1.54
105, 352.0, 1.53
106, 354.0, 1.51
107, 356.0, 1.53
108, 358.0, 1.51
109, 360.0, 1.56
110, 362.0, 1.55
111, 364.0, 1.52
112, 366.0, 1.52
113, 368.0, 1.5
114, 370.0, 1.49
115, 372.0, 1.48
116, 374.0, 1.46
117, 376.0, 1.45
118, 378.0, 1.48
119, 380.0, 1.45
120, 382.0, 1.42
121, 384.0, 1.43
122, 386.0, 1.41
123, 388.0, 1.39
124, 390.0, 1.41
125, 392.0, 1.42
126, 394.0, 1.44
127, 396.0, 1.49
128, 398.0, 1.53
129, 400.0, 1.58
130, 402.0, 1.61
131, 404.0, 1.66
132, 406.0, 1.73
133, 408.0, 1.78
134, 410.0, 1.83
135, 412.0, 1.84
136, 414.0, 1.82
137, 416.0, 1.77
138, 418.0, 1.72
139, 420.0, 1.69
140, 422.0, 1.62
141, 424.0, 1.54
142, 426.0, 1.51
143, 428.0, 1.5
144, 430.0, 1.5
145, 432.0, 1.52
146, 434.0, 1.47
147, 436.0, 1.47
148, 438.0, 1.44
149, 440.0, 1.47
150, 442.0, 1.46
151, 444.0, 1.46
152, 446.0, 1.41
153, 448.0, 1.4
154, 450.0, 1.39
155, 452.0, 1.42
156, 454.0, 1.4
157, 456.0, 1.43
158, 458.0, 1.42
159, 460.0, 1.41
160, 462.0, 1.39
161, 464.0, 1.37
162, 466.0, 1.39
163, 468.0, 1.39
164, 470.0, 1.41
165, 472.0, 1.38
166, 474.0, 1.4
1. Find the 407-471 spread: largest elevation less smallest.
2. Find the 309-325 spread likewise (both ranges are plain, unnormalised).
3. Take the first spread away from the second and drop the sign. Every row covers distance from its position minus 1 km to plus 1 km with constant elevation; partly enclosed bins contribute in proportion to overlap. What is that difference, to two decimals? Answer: 0.38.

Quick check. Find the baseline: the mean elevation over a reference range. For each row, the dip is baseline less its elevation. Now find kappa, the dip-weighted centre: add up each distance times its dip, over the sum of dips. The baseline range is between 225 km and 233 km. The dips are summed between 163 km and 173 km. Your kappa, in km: 166.5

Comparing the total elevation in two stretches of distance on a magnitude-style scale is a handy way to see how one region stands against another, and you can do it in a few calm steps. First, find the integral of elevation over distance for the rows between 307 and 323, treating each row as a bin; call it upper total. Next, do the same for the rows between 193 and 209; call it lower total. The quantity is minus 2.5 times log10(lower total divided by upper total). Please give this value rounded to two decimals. 0.13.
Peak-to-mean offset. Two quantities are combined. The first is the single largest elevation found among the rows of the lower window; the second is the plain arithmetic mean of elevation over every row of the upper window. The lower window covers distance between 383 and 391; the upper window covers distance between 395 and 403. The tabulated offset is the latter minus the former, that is 0.12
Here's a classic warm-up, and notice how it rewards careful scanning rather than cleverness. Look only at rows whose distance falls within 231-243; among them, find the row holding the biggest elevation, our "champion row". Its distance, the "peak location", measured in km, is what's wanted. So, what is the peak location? 240.0 km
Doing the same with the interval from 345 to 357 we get 350.0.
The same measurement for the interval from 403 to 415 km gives 412.0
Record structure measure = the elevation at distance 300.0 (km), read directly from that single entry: 1.33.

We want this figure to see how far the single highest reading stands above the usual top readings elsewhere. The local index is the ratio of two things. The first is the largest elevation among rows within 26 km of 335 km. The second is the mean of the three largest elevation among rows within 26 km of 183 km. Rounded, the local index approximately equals 1.17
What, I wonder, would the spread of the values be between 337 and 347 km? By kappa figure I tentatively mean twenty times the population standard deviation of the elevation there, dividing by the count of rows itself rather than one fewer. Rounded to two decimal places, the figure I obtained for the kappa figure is 0.52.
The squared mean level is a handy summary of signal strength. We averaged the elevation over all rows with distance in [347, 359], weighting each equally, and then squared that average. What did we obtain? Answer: 2.3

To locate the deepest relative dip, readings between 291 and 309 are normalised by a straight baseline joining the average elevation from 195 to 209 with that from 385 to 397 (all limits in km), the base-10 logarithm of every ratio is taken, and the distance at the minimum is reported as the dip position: 300.0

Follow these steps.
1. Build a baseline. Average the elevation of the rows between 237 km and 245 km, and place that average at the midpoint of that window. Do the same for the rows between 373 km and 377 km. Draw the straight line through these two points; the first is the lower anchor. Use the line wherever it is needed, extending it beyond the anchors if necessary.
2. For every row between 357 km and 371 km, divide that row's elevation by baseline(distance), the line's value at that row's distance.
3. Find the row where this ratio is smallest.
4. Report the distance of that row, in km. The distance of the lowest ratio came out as 370.0 km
